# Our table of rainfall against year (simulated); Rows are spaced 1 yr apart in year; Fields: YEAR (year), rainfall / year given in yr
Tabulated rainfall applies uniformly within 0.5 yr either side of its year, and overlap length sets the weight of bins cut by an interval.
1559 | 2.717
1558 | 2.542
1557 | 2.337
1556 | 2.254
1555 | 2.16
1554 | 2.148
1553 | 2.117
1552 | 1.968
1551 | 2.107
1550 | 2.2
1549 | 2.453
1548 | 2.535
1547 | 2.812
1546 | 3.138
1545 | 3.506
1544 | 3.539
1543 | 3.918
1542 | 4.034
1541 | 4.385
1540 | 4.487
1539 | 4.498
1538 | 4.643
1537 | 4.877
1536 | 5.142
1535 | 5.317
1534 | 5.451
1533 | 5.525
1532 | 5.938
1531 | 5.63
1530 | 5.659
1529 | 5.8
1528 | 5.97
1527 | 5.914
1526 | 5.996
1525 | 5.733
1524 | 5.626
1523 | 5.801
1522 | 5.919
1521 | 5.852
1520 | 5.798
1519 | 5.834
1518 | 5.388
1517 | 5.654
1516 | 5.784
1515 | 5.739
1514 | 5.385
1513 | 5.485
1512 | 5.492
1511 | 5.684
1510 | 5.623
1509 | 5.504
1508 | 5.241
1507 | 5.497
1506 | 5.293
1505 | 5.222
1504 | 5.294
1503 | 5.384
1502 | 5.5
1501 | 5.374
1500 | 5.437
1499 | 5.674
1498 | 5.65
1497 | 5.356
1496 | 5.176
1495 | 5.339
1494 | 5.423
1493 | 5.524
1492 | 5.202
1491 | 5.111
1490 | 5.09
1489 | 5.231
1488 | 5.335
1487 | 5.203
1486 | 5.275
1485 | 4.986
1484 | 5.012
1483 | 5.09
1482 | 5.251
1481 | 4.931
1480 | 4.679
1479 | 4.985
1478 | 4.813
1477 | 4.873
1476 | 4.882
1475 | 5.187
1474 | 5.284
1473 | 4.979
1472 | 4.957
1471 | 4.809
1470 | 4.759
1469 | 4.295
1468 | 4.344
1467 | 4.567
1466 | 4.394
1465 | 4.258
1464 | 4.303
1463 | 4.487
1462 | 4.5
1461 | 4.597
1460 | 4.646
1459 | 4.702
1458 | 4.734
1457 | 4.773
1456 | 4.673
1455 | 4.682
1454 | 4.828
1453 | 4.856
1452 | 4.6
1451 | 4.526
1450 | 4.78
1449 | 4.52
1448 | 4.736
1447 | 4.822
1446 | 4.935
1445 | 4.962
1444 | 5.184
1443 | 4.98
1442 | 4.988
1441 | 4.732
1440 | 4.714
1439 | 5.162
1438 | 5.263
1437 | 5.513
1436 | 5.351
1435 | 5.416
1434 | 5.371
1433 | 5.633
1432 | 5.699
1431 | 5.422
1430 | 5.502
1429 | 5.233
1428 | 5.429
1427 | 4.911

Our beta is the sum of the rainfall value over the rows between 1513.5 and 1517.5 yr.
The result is 23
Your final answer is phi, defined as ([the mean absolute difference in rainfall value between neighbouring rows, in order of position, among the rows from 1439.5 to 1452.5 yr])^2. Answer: 0.021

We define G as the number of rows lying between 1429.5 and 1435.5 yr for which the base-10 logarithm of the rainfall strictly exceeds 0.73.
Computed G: 6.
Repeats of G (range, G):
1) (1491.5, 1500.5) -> 5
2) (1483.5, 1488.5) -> 0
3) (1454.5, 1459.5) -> 0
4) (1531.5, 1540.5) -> 3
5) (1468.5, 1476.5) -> 0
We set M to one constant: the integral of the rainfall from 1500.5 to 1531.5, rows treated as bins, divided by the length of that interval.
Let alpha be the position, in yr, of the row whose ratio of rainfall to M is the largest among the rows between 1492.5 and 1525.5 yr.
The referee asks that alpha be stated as 1522 yr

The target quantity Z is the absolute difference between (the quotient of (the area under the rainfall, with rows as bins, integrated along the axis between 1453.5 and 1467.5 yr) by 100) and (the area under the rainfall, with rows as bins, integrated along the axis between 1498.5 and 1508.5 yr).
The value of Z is 53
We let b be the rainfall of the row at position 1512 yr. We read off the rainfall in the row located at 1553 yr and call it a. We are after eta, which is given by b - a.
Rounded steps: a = 2.117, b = 5.492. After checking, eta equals 3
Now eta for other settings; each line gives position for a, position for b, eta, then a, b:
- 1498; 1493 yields 0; 5.65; 5.524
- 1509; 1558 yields -3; 5.504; 2.542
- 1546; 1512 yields 2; 3.138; 5.492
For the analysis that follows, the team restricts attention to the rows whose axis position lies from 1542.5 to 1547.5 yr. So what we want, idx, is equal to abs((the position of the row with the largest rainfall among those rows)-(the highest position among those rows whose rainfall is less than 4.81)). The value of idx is 4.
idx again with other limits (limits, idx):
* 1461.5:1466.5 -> 4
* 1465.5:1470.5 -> 0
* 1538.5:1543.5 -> 4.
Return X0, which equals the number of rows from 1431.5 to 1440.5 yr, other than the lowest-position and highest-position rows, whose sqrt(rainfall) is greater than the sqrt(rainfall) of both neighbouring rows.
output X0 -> 2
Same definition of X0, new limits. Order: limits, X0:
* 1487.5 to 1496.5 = 1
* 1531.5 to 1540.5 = 0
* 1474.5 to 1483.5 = 2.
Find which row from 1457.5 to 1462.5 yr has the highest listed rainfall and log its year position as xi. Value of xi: 1458 yr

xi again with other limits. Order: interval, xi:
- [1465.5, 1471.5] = 1471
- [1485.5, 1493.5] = 1493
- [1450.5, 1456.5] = 1453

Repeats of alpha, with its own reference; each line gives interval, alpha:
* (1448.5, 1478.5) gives 1474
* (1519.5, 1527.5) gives 1526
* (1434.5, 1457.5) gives 1437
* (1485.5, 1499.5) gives 1499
